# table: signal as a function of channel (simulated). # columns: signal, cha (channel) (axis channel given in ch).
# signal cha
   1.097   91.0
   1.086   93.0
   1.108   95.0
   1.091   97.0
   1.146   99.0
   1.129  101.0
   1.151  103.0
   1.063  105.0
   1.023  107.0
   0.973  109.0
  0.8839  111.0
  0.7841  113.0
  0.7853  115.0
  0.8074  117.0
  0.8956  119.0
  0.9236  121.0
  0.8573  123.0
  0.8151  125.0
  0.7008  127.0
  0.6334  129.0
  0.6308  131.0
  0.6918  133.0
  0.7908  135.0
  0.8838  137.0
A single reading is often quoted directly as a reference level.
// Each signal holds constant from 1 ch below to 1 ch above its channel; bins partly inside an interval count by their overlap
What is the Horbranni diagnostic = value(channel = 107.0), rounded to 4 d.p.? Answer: 1.0230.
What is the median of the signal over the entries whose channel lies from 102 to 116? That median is 0.97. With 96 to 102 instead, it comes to 1.13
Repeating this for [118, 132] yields 0.82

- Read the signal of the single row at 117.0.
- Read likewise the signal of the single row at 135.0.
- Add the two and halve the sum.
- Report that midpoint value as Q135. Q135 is 0.80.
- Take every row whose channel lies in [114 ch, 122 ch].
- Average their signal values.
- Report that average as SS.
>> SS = 0.85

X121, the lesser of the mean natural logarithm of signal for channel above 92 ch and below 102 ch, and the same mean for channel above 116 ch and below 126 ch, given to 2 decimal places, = -0.15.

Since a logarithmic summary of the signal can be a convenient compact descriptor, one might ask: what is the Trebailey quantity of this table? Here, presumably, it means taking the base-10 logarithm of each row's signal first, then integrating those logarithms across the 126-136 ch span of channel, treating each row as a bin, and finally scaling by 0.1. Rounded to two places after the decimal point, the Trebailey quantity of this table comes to -0.16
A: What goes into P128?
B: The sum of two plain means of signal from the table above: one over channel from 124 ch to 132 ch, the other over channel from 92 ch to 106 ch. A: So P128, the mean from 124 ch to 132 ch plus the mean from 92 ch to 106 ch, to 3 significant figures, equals 1.81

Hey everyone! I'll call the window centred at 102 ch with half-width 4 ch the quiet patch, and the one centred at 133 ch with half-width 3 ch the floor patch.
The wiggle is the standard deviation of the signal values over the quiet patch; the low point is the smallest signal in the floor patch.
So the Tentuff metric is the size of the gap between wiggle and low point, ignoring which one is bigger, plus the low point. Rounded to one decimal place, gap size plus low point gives 1.2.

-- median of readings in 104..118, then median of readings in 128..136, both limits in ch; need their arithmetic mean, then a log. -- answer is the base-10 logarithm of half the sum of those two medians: -0.112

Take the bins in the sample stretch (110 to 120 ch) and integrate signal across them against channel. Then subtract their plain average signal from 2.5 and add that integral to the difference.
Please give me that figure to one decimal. 10.0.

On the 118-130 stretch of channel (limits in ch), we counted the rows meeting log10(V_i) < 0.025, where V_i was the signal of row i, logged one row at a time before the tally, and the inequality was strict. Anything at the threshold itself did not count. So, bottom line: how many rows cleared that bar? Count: 6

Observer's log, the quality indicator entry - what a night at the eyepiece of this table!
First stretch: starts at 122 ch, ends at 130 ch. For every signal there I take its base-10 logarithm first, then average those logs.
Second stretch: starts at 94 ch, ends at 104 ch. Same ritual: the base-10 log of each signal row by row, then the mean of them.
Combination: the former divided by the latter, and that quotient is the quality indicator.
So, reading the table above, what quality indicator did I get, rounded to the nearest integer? -2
